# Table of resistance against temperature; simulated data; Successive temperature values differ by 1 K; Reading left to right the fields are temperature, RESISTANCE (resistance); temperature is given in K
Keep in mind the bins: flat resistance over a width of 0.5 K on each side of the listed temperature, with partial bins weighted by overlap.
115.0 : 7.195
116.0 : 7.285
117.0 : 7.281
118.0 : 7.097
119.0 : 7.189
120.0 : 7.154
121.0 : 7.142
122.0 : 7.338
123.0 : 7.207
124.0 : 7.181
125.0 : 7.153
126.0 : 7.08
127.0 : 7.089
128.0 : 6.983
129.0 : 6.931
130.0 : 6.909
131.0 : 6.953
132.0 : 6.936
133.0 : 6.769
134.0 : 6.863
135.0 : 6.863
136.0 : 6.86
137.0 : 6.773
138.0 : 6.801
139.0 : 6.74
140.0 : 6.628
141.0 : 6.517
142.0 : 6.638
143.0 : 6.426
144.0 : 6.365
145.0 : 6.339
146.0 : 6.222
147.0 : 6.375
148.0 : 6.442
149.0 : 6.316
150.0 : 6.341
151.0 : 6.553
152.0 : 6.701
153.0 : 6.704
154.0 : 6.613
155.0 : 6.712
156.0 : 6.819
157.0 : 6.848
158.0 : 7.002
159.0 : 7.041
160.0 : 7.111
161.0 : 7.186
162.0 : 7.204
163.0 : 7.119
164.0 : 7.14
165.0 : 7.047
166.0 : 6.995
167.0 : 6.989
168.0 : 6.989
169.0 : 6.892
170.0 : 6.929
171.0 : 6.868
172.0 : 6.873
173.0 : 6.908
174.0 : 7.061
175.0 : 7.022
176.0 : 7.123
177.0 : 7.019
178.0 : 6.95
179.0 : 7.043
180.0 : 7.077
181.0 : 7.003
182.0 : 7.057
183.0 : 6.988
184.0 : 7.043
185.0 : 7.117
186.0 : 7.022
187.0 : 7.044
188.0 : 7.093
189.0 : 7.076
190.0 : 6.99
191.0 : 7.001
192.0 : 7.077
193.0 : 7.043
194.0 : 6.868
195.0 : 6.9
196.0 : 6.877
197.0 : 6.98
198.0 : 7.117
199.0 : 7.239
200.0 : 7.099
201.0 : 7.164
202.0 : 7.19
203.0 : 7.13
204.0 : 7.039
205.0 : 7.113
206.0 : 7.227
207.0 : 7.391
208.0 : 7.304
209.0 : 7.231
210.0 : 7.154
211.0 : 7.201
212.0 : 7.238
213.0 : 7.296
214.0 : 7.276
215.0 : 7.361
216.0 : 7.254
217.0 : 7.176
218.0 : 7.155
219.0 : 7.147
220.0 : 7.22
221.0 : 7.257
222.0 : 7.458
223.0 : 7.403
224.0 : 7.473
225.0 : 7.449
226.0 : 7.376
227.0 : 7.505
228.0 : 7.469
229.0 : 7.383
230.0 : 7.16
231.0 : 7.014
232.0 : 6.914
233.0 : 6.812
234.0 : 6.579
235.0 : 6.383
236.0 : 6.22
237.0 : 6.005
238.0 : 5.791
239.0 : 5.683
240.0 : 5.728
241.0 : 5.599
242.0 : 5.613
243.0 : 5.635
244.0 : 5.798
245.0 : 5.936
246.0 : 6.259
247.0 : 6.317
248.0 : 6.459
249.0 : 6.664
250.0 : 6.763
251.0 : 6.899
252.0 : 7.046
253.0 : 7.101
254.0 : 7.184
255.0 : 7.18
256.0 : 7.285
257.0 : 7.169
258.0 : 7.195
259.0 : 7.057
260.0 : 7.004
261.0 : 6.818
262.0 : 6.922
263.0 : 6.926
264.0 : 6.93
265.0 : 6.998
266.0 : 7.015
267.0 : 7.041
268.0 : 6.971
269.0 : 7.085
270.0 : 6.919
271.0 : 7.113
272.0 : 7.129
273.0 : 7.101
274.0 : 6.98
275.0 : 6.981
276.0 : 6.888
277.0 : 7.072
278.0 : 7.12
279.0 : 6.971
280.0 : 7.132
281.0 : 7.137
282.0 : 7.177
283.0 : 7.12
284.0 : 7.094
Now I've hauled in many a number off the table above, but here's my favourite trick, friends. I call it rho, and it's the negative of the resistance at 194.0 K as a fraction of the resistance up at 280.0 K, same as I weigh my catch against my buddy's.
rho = -0.963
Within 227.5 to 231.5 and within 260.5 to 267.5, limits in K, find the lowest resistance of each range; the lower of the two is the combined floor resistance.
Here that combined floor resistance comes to 6.82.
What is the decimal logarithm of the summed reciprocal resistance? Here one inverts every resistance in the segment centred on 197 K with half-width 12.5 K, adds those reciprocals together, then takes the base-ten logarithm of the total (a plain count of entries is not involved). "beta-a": 0.55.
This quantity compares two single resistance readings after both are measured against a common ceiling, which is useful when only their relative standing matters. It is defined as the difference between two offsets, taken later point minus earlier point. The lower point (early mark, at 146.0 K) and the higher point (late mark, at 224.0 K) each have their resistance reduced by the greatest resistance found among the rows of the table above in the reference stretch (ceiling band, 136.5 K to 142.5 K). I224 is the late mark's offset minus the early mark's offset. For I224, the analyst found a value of 1.3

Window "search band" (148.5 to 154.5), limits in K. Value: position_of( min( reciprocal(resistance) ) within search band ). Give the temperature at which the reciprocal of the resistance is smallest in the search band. 153.0 K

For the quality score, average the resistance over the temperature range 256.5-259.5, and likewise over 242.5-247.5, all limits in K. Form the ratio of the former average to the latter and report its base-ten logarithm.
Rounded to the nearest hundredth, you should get 0.08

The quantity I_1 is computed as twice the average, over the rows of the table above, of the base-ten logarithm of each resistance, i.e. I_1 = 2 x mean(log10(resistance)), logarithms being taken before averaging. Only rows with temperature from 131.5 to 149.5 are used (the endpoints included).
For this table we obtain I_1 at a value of 1.64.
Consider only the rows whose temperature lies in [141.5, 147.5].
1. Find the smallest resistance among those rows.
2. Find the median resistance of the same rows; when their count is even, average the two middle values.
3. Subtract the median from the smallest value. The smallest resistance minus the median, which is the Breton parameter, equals -0.148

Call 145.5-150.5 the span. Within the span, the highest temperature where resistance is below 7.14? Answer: 150.0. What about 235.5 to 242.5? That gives 242.0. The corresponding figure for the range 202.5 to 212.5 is 205.0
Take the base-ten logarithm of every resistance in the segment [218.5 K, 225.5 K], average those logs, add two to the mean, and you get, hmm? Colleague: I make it 2.87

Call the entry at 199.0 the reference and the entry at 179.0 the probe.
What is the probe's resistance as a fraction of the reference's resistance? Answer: 0.97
